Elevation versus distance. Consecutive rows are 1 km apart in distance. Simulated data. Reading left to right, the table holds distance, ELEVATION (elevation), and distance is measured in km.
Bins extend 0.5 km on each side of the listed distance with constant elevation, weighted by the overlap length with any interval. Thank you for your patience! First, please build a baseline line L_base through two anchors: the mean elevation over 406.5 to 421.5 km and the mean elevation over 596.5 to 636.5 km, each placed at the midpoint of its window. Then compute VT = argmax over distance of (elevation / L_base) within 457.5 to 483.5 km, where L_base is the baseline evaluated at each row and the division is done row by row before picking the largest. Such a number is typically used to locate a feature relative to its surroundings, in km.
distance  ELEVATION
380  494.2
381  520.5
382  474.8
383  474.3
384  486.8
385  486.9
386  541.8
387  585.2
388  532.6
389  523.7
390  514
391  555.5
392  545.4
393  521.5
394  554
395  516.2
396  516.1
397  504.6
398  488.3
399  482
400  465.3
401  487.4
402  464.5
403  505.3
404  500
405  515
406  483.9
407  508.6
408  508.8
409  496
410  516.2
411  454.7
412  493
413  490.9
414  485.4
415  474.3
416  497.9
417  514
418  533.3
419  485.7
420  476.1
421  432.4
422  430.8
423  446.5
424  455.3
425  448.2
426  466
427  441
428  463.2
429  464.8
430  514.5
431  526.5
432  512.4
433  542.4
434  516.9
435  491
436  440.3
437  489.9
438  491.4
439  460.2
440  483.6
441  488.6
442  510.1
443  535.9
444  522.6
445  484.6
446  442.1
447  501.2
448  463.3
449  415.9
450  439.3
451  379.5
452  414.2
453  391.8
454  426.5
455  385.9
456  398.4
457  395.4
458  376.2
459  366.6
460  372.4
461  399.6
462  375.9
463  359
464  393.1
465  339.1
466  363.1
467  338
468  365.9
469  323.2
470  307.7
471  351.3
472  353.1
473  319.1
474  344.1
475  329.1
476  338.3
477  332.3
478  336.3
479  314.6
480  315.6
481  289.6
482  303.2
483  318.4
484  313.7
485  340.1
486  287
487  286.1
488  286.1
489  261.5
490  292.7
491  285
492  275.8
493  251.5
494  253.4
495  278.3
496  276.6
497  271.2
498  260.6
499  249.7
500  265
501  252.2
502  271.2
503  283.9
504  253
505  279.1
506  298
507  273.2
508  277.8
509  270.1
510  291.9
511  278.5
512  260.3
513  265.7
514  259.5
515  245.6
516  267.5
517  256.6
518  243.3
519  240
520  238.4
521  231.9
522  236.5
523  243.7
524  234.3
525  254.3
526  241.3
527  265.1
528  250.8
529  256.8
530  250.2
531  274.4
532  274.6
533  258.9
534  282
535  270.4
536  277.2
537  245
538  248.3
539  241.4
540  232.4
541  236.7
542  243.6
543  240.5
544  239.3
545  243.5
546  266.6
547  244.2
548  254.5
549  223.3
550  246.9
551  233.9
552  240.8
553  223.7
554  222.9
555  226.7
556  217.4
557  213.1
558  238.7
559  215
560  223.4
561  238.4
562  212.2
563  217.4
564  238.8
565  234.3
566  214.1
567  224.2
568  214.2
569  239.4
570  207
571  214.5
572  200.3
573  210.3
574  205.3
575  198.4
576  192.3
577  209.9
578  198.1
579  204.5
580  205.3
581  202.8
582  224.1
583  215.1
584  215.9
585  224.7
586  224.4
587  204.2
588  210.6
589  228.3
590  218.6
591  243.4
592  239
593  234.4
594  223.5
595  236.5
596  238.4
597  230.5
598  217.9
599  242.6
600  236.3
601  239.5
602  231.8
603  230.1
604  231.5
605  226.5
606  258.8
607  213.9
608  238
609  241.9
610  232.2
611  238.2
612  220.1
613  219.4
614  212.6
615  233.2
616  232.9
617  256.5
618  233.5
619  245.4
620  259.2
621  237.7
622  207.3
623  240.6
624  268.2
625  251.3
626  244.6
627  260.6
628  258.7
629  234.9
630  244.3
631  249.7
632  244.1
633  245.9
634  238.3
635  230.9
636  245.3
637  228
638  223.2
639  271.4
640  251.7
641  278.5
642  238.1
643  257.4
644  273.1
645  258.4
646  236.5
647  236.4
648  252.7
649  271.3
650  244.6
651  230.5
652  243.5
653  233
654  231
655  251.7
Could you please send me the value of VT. 461 km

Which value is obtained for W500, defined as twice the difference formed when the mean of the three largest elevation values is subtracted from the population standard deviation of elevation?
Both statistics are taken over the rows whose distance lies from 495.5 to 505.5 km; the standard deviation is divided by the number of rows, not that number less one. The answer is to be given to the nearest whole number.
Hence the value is -537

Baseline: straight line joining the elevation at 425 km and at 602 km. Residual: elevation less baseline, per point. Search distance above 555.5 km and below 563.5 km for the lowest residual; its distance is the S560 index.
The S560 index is 557 km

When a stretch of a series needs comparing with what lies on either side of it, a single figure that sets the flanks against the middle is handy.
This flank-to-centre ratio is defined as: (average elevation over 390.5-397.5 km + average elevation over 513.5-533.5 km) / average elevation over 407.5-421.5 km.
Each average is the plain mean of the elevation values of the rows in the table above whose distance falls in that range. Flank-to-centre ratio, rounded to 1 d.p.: 1.6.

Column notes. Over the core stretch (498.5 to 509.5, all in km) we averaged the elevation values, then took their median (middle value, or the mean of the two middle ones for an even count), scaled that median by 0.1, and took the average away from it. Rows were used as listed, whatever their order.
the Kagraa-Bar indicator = -243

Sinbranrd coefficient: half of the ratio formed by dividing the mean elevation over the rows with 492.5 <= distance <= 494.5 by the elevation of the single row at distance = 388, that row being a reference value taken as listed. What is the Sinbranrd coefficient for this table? 0.24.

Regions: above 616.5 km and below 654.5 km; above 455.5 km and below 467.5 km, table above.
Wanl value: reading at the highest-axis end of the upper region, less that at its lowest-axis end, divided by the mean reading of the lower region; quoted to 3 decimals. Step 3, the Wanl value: -0.068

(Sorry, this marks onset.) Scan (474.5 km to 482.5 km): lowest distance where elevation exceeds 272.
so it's 475 km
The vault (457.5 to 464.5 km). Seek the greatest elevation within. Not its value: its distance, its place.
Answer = 461 km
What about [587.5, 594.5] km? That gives 591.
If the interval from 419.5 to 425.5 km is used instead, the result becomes 420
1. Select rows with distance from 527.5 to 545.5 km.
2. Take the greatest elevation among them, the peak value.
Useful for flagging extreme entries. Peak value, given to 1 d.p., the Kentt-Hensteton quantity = 282.0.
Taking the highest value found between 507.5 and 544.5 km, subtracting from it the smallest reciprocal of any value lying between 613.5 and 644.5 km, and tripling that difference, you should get 876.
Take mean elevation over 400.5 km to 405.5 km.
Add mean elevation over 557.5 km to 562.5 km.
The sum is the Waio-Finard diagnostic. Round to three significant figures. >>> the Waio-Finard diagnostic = 720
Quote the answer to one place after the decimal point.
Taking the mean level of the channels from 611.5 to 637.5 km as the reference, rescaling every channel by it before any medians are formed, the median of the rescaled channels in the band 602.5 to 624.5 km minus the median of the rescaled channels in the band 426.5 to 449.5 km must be -1.1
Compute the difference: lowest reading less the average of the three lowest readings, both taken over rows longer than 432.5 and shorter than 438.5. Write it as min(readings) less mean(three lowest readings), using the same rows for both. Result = -33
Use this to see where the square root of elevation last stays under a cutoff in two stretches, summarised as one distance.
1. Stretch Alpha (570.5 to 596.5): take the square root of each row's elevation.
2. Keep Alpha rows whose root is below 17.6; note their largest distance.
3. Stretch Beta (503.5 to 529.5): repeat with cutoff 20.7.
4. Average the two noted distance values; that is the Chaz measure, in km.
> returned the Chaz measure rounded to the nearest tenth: 562.5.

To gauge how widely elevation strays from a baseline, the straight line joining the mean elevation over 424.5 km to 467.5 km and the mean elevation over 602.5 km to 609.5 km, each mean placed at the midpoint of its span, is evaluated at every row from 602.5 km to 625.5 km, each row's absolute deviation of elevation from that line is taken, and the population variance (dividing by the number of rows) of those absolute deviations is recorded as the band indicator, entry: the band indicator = 204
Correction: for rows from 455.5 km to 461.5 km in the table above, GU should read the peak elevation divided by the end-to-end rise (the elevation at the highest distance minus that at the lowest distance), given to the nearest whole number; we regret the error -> 333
